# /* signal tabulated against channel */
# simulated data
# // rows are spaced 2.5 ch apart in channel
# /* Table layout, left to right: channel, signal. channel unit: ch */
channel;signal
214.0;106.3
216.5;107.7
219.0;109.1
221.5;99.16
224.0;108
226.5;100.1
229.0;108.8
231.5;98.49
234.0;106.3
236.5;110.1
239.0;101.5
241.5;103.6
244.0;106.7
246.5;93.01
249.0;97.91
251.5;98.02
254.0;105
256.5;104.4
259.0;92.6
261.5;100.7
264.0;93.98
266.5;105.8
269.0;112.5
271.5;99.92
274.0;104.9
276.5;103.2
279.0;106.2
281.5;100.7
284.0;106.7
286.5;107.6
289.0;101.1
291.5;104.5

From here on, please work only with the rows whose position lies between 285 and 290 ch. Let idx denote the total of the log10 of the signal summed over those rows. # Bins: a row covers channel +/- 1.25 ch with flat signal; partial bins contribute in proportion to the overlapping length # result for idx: 4.04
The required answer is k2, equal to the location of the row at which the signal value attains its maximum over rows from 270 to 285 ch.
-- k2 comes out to 284.0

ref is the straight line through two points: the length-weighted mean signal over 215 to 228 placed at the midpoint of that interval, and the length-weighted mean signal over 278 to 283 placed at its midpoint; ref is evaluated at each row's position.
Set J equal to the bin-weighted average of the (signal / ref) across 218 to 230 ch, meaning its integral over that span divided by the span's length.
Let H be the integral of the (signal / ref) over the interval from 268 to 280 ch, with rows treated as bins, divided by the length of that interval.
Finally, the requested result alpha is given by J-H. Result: -0.01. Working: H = 1.01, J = 1.00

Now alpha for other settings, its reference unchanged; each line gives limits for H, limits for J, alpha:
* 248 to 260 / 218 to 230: 0.04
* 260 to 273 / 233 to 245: 0.02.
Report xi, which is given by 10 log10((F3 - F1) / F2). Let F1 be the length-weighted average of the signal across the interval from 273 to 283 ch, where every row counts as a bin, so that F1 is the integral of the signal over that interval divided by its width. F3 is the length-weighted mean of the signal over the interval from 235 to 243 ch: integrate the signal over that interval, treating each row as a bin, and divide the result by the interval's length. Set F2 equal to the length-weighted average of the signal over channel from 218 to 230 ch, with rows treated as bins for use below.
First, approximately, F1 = 104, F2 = 105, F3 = 105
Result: -18.9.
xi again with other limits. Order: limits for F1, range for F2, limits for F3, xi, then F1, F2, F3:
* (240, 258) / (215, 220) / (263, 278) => -16.4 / 101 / 108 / 104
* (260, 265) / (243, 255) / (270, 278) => -12.3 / 97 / 100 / 103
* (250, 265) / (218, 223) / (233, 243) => -12.2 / 99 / 104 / 105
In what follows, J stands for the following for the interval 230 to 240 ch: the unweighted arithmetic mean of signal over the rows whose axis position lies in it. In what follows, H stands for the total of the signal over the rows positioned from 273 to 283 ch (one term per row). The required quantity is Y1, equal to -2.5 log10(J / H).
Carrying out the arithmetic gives 1.50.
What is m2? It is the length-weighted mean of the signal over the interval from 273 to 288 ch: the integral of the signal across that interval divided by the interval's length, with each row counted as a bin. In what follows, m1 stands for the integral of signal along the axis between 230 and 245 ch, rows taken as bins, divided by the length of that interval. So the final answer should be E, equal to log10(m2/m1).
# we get 0.001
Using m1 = 104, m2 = 105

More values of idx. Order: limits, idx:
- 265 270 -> 4.08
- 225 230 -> 4.04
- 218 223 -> 4.03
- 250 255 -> 4.01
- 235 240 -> 4.05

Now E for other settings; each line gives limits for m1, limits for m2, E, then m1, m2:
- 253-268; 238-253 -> -0.002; 101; 100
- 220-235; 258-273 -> -0.010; 104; 101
